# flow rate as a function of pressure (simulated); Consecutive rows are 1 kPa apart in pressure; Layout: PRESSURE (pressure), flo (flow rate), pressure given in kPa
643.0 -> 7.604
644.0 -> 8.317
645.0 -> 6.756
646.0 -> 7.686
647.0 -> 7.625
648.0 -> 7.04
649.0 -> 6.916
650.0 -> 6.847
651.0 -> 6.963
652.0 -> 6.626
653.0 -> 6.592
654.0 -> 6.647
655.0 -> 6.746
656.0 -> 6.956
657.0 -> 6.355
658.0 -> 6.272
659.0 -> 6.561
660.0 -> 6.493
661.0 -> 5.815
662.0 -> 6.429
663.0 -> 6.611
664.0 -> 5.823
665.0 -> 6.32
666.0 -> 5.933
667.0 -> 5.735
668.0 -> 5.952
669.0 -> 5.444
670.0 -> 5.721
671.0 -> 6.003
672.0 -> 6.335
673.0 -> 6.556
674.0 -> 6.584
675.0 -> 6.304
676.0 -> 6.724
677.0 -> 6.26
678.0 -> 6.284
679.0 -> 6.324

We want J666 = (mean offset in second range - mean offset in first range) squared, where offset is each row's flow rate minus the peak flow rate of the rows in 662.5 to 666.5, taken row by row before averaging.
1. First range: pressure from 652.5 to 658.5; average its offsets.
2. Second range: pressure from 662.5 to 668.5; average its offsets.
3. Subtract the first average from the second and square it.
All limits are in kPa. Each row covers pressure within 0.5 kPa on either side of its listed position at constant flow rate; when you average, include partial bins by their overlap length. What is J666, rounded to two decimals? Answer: 0.28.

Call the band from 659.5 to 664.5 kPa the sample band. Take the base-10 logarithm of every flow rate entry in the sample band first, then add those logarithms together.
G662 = 4.0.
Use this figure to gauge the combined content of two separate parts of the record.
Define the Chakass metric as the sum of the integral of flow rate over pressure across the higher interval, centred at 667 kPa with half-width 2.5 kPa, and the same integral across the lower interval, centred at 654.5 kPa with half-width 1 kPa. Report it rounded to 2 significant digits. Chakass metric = 43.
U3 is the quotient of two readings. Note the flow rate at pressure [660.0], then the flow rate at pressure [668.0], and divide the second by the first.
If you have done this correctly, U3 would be 0.917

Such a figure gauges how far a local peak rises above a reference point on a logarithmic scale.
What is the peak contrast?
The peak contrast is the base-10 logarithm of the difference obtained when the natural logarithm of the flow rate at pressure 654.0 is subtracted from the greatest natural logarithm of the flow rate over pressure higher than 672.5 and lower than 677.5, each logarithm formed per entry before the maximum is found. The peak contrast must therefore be -1.94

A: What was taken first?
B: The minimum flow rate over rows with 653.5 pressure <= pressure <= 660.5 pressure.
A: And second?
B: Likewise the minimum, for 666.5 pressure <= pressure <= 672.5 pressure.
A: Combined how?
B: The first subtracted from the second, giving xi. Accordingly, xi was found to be -0.83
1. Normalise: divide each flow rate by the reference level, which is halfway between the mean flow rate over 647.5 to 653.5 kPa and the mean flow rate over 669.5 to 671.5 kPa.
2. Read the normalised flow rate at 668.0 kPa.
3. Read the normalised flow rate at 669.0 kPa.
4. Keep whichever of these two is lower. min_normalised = 0.86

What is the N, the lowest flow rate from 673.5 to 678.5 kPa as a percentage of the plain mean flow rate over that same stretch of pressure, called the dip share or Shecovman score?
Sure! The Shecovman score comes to 97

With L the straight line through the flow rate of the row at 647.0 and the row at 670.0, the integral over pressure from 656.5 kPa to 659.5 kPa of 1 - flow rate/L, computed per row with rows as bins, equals 0.14 kPa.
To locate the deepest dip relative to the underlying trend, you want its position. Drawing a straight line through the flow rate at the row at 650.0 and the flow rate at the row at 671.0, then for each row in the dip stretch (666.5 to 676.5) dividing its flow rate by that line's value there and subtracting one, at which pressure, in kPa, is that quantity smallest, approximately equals 669.0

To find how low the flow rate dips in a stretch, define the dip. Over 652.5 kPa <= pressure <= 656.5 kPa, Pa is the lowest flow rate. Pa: 6.592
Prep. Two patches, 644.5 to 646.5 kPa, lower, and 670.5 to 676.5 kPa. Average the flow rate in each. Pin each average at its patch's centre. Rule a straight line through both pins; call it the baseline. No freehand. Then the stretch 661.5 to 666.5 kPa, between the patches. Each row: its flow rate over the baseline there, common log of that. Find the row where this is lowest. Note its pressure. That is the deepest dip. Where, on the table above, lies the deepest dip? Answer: 664.0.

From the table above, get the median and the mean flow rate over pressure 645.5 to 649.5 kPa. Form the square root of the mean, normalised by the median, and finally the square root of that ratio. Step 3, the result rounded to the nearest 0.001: 0.607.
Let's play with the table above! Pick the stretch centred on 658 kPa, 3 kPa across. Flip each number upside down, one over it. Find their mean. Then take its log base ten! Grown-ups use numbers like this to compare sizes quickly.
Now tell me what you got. -0.806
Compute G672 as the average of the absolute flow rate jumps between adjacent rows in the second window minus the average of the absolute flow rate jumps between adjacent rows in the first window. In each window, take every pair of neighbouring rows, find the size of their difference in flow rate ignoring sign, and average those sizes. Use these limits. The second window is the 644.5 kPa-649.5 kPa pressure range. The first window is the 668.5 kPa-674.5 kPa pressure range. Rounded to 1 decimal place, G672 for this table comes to 0.2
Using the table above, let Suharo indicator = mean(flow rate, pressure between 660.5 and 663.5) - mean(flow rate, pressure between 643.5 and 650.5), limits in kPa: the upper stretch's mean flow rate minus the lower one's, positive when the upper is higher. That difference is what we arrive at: -1.0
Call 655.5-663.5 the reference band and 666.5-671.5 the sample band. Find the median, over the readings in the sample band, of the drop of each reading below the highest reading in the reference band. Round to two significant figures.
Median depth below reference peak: 1.2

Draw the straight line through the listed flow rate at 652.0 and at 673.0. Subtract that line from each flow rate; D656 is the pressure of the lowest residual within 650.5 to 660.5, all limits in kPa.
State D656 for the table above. 658.0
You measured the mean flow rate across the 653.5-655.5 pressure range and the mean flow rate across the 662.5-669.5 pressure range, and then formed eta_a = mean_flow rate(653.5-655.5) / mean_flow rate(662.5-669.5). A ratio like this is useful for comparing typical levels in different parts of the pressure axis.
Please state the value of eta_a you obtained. 1.12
